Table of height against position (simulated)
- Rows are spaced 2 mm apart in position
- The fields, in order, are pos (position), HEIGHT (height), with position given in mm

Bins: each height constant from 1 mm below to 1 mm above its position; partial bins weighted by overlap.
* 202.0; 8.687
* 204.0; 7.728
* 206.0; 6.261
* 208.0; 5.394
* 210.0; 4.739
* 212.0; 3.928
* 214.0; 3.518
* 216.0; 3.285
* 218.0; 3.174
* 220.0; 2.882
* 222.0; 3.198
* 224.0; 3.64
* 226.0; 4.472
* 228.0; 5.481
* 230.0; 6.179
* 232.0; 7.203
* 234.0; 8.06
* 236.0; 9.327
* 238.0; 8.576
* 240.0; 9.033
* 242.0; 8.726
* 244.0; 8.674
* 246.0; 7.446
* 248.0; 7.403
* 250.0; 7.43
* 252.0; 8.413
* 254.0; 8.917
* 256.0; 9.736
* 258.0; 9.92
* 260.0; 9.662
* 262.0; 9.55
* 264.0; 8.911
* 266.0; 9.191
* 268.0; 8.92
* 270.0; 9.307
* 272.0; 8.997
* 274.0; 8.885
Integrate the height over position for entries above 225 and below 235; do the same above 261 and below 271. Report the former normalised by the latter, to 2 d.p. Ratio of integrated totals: 0.68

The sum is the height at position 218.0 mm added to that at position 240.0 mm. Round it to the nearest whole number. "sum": 12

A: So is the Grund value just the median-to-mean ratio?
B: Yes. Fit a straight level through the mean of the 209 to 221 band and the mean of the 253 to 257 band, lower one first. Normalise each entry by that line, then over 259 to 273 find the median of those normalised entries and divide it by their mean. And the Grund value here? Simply 0.99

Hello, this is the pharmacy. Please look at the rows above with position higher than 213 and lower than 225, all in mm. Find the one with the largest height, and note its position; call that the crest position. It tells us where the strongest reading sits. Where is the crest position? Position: 224.0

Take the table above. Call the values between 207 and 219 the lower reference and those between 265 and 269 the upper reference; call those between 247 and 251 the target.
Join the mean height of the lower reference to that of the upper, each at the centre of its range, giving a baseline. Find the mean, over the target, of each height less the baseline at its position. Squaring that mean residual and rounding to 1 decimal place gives 0.0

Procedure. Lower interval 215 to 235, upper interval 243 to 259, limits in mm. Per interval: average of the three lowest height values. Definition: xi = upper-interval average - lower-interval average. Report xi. 4.3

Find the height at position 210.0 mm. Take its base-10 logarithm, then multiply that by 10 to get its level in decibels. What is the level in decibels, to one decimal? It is 6.8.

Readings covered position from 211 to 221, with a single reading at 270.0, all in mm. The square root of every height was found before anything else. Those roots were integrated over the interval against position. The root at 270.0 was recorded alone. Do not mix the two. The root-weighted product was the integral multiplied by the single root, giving 56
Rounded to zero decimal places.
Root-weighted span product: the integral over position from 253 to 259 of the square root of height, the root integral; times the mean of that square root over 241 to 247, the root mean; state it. 53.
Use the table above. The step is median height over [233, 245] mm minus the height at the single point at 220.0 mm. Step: 5.8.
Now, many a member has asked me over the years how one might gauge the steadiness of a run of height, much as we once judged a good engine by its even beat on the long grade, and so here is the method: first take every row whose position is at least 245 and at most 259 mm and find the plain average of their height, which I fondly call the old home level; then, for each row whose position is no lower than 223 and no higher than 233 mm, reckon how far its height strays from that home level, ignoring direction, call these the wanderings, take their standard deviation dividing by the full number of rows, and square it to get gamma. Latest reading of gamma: 1.56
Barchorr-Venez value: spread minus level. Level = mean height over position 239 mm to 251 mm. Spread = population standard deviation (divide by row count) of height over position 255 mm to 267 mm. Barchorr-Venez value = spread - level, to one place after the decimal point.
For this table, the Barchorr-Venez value -7.8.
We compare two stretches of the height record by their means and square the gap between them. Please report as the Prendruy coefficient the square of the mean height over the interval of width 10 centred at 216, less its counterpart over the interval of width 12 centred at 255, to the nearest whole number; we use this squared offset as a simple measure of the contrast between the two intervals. 32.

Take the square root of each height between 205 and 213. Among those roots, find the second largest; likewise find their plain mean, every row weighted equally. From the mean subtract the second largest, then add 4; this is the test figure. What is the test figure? 3.92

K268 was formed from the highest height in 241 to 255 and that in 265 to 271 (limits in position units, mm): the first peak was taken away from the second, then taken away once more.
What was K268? -9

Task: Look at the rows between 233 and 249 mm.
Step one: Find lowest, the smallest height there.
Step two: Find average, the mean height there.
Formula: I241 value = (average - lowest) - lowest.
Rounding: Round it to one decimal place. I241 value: -6.4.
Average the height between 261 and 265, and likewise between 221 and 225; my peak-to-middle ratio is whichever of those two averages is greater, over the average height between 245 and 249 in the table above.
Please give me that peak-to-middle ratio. 1.24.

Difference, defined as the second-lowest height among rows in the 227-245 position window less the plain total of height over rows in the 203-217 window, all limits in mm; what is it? -29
